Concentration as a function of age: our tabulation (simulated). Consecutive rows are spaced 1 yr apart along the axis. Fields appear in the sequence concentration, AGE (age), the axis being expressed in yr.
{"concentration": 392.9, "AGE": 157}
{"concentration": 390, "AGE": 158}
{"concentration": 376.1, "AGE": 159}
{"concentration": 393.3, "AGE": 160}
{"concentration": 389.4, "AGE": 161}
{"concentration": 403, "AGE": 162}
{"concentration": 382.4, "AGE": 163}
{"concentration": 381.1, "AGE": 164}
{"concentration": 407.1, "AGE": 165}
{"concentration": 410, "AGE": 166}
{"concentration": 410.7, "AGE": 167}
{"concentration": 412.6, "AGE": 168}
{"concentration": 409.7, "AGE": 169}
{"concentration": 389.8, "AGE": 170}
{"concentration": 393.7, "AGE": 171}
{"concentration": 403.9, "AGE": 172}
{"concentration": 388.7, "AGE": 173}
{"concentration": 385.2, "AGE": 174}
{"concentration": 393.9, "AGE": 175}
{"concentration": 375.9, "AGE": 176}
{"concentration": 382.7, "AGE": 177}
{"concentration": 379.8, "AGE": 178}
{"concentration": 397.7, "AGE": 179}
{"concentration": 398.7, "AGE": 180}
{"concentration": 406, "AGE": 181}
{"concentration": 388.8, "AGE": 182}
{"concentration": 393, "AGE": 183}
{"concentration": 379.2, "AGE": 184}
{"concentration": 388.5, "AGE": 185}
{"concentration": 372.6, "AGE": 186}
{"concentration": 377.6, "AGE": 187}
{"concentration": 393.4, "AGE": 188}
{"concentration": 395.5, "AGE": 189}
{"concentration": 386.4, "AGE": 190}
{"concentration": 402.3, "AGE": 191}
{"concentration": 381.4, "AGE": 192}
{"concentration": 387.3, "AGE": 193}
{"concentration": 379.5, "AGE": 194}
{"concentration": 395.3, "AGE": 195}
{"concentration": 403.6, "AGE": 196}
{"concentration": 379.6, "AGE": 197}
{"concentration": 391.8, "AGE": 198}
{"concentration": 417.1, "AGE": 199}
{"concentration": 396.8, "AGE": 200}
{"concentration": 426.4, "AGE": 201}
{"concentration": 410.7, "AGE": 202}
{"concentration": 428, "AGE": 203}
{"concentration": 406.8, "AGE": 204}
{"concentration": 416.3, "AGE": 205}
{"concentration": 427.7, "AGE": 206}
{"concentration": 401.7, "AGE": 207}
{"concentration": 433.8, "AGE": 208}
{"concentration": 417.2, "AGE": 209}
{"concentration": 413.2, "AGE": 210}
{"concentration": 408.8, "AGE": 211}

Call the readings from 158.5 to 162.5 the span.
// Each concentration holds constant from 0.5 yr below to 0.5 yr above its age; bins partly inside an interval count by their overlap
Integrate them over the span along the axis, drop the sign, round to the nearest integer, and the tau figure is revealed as 1562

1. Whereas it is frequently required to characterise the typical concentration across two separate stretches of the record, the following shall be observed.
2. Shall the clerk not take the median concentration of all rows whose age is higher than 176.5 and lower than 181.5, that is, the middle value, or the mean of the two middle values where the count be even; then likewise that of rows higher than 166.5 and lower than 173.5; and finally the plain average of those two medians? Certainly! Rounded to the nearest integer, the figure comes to 401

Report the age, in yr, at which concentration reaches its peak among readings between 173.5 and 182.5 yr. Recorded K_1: 181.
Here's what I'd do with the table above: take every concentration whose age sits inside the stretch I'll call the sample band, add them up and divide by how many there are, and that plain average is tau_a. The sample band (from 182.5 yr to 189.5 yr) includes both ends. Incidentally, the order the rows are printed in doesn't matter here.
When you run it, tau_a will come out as 386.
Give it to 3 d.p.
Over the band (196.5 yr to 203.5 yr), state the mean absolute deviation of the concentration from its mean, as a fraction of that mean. 0.037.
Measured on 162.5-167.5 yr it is 0.033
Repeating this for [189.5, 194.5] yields 0.015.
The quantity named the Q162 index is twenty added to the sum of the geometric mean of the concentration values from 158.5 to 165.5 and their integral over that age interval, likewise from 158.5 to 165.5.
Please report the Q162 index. 3143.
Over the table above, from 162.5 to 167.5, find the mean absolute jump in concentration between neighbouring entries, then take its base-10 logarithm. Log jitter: 0.89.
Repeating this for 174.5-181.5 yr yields 0.95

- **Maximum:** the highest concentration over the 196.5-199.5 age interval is 417.1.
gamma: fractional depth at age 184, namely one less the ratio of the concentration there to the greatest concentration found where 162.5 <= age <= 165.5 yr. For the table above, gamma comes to 0.069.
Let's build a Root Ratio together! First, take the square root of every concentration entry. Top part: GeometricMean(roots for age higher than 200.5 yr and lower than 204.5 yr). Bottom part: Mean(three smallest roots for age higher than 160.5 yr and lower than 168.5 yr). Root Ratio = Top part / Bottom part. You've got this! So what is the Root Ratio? 1.04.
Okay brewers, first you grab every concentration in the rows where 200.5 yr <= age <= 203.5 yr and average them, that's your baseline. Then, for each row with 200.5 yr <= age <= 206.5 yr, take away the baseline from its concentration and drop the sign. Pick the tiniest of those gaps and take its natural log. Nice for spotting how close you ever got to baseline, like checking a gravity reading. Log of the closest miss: 1.55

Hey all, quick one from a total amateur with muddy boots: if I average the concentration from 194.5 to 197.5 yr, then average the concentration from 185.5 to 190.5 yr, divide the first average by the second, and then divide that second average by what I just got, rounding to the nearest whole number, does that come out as 378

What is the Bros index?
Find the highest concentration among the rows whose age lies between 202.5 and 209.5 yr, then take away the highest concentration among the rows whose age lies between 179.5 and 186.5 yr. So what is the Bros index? 28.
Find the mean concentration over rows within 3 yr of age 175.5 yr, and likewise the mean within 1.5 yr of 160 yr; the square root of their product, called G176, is 385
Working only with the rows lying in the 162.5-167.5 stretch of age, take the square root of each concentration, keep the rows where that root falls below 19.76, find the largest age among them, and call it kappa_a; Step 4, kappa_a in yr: 164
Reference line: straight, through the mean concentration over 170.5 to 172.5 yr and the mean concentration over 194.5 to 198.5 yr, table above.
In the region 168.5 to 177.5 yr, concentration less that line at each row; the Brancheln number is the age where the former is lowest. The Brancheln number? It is 176 yr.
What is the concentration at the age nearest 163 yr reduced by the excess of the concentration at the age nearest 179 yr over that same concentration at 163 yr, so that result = 367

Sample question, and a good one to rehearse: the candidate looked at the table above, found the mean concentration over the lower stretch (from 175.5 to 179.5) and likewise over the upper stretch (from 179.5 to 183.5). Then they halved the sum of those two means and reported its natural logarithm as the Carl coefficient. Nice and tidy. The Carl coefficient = 5.97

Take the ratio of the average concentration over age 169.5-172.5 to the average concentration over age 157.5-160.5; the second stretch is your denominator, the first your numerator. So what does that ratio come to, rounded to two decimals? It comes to 1.02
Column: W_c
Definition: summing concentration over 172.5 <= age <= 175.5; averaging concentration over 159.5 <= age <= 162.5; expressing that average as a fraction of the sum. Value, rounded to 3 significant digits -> 0.338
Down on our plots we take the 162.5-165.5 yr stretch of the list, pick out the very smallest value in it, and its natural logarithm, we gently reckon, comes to 5.943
